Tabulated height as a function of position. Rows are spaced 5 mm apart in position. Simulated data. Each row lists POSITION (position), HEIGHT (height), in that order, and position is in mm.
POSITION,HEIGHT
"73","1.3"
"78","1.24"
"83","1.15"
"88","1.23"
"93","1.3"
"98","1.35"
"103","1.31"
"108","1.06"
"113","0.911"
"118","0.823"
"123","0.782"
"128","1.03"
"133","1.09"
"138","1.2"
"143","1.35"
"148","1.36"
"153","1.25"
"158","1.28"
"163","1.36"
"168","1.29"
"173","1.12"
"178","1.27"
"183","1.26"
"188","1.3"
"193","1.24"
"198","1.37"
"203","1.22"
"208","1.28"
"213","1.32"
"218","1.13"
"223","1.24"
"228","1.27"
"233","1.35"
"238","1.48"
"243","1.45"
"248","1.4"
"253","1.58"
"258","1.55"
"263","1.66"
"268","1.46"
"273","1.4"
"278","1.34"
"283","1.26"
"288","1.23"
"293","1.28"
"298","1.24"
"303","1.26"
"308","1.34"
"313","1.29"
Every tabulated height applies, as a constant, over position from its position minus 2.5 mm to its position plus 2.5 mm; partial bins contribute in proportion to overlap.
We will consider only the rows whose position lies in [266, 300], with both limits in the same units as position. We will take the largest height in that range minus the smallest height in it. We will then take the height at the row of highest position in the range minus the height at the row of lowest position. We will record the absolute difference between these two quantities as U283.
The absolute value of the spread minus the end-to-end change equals 0.45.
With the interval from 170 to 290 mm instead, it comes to 0.43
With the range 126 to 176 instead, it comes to 0.24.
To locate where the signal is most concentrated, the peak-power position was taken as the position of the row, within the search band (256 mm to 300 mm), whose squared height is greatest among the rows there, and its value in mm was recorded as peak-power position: 263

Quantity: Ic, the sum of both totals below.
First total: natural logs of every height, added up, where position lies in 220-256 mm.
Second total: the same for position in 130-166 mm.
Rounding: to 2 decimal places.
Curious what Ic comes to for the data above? 3.97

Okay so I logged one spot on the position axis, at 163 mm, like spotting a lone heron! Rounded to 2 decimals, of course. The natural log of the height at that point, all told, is 0.31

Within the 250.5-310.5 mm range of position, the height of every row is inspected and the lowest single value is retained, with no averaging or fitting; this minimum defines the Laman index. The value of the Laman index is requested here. 1.23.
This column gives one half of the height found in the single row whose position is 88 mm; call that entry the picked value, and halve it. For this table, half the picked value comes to 0.615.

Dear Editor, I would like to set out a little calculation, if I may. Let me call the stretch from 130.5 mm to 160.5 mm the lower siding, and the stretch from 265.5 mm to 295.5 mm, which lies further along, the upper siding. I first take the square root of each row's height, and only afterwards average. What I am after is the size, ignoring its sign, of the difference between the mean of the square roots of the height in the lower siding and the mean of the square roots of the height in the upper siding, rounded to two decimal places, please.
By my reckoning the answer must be 0.03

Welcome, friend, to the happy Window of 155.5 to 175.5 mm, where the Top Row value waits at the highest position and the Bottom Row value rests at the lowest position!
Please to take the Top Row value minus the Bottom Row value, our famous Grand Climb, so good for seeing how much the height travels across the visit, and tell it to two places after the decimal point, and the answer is -0.16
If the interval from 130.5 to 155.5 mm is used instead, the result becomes 0.16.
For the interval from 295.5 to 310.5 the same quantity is 0.10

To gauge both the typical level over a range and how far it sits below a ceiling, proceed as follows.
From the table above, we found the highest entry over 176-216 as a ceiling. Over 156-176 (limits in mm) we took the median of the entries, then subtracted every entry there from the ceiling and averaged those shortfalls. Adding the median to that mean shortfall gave 1.393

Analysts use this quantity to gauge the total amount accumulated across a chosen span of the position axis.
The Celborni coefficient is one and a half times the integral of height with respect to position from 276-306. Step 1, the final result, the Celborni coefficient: 57.1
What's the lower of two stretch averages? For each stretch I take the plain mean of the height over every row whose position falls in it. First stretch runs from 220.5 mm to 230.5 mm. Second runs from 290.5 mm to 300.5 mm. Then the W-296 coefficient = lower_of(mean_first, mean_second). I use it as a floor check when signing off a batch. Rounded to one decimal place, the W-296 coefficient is 1.3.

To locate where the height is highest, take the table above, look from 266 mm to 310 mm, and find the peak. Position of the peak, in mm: 268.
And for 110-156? 148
